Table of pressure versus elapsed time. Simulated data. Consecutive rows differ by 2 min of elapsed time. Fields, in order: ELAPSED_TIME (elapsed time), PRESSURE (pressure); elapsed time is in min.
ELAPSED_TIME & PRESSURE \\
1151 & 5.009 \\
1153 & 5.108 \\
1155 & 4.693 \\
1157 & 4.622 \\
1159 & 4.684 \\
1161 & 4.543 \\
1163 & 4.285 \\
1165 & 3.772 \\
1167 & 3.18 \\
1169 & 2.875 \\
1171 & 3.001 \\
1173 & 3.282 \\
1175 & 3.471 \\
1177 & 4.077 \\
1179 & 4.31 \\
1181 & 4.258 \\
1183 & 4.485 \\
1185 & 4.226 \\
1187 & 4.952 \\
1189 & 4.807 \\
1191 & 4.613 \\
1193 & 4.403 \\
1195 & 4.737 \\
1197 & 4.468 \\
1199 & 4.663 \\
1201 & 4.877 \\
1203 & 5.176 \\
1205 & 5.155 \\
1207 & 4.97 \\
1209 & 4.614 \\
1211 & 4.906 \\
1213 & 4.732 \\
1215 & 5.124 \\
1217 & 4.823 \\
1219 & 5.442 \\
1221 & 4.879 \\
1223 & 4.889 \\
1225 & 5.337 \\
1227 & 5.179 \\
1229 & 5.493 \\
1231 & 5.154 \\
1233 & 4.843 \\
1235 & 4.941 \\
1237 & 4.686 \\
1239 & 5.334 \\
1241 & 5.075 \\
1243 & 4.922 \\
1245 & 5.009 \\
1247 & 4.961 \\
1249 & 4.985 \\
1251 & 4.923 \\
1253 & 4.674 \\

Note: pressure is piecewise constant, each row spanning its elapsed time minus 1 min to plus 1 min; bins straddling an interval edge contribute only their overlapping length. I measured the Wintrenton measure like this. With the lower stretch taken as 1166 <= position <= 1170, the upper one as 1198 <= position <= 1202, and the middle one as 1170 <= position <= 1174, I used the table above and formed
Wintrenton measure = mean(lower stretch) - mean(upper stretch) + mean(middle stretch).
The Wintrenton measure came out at 1.4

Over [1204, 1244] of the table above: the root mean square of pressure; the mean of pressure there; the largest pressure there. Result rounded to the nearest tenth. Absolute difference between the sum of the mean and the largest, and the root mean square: 5.5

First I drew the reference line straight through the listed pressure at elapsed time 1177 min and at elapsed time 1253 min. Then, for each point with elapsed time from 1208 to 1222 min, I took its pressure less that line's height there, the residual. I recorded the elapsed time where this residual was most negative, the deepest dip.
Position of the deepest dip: 1209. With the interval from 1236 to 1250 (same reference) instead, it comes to 1237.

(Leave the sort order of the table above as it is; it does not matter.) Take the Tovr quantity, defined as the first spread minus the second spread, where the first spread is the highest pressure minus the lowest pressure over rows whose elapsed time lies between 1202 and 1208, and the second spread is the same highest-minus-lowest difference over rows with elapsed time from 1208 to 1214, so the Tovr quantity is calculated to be -0.09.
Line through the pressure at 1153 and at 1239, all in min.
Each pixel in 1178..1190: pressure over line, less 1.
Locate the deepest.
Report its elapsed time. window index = 1185 min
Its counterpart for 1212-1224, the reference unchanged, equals 1213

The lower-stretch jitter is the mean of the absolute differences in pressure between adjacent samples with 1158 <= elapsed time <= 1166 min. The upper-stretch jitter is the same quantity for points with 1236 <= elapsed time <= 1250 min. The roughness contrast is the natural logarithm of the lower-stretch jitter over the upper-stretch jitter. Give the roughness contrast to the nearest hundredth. 0.40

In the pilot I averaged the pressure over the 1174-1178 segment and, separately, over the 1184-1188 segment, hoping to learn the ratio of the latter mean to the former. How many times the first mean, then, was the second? 1.22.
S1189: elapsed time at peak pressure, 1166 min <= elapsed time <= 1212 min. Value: 1203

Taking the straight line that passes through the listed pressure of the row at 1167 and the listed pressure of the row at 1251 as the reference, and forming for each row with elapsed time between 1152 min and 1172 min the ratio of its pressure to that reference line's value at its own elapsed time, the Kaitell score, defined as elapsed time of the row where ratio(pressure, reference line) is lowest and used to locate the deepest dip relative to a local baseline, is 1169 min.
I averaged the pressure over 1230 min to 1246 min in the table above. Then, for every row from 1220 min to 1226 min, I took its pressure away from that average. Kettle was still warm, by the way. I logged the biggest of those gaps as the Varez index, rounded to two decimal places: 0.12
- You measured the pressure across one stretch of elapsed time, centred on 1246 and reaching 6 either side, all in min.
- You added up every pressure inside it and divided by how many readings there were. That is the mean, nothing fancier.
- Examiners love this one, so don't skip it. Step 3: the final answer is 5.0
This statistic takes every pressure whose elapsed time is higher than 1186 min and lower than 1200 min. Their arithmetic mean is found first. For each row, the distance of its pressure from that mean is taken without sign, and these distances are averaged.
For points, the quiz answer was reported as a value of 0.14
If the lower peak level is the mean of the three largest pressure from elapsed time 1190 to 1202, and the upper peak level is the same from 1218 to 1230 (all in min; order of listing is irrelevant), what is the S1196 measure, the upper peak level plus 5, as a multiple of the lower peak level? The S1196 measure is 2.19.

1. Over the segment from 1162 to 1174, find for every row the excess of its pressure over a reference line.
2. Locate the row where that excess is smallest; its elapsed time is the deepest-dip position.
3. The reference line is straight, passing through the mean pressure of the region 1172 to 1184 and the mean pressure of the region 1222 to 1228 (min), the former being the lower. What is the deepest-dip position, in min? 1169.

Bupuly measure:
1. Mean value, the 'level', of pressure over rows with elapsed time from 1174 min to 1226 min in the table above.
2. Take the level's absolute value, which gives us 4.71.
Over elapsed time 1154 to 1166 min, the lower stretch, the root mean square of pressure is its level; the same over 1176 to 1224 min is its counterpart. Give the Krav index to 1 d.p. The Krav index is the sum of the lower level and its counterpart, 9.2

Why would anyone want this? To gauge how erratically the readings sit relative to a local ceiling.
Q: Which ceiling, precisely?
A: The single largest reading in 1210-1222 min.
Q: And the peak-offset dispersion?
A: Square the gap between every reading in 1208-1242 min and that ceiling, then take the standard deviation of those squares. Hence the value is 0.21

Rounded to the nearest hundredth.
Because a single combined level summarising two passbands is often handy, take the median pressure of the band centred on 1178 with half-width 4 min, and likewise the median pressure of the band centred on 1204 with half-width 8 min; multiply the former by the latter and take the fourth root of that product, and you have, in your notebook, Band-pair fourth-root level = 2.12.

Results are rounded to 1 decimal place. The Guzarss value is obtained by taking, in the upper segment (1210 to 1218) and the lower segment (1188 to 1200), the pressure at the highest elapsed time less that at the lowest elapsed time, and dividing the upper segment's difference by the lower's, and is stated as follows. 0.6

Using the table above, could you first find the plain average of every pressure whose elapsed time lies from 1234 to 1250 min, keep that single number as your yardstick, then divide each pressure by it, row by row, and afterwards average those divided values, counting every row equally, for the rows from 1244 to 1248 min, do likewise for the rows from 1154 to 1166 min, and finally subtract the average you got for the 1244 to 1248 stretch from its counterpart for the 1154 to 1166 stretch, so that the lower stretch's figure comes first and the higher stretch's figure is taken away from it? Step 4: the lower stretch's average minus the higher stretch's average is -0.11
